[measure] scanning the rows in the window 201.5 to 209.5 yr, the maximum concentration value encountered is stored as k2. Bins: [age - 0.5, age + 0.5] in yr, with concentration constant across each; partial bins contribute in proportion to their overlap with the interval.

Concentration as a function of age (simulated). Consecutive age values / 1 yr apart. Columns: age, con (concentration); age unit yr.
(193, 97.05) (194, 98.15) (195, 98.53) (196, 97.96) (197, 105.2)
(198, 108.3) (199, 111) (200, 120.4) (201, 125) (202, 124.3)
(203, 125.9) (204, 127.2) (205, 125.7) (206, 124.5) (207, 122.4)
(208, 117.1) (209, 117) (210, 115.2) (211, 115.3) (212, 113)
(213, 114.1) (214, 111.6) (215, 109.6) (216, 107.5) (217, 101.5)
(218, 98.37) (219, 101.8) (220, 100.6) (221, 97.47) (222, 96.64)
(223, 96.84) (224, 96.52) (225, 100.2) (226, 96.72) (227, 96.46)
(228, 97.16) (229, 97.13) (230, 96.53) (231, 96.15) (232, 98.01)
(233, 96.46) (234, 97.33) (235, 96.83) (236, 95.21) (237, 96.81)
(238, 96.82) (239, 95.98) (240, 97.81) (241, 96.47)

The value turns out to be 127.2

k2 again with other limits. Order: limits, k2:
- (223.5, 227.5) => 100.2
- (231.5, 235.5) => 98.01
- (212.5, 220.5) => 114.1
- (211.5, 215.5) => 114.1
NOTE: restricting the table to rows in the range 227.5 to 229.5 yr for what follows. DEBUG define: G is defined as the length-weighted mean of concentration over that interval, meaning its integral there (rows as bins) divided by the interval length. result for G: 97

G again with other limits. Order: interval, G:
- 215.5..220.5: 102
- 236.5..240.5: 97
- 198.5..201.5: 119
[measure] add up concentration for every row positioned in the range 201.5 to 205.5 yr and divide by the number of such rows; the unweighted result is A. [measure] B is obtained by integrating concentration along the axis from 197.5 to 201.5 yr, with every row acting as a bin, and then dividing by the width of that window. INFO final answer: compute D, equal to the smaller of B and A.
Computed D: 116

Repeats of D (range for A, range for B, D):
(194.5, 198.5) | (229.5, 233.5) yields 97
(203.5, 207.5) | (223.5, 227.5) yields 97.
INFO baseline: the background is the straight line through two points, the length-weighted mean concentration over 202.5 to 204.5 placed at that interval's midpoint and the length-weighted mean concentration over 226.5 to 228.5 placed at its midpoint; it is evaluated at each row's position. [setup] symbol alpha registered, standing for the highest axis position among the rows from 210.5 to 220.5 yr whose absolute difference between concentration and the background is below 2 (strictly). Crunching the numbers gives 214 yr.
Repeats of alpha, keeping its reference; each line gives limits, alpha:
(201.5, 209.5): 207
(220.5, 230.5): 228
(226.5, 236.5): 228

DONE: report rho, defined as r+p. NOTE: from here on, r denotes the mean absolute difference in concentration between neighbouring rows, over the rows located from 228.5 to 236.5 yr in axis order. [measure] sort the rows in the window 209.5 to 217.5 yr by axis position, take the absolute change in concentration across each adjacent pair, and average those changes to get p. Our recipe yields 3.4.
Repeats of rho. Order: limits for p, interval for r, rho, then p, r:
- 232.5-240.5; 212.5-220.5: 3.9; 1.0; 2.9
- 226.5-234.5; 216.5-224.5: 2.6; 0.9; 1.7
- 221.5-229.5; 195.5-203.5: 5.4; 1.2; 4.2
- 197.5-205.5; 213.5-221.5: 6.1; 3.1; 3.0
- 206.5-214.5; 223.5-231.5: 3.2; 1.9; 1.3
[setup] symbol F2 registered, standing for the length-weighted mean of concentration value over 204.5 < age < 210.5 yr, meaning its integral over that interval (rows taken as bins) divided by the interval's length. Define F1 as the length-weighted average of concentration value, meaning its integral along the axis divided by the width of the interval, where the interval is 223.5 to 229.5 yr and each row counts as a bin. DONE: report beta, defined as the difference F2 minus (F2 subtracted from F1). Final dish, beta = 143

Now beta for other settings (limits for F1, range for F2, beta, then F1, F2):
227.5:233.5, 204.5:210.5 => 144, 97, 120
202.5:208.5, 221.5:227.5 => 71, 124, 97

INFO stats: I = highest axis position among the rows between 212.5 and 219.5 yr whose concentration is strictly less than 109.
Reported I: 219 yr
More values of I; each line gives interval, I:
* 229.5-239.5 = 239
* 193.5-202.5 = 198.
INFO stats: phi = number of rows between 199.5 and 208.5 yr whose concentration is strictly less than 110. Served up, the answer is 0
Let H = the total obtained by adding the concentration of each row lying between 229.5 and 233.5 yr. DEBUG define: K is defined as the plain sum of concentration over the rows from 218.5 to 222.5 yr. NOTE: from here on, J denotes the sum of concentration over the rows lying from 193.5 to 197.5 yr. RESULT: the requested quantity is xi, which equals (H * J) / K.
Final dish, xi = 390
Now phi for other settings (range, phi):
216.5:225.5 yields 9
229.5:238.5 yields 9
